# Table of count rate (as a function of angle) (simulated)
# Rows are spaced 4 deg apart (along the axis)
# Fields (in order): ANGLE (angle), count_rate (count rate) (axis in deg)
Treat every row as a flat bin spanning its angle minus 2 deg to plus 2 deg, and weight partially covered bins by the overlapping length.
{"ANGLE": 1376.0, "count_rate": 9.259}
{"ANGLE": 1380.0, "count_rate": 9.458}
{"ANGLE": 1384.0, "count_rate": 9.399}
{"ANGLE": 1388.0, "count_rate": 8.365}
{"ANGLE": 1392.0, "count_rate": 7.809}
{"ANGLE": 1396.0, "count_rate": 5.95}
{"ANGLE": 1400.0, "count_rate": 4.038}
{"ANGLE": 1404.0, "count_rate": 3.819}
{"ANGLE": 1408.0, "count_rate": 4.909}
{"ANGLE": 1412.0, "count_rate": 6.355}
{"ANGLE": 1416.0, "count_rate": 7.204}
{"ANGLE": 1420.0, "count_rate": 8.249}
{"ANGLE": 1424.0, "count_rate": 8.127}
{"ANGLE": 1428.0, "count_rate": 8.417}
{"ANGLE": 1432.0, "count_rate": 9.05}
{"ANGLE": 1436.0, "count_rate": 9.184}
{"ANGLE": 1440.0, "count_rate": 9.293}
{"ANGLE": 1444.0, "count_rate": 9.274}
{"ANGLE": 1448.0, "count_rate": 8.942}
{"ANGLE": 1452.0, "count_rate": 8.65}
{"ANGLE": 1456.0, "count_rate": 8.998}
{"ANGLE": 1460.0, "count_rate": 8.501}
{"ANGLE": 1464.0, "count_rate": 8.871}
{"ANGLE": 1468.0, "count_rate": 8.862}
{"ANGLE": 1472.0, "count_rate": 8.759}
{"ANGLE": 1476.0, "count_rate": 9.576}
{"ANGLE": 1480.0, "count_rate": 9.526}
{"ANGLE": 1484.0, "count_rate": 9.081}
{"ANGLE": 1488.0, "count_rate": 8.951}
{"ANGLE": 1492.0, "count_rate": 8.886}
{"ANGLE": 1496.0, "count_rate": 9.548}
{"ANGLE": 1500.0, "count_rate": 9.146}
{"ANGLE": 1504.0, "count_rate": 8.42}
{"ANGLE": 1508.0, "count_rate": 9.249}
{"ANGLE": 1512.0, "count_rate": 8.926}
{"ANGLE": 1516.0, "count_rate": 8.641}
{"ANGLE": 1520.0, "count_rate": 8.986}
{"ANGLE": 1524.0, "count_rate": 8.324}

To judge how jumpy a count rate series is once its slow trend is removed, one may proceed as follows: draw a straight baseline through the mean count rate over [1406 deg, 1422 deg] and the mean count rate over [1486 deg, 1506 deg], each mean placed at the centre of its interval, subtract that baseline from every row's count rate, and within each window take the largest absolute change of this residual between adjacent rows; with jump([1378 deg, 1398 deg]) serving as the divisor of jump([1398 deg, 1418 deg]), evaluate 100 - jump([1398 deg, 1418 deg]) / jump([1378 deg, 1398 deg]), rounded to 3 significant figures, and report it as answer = 99.3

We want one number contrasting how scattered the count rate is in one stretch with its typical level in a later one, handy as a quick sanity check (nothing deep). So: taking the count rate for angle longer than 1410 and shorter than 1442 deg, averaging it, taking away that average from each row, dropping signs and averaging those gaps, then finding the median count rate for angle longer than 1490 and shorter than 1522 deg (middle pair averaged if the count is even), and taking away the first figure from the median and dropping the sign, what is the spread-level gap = 8.20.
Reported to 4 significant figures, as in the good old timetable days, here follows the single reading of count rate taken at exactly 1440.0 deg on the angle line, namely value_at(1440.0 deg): 9.293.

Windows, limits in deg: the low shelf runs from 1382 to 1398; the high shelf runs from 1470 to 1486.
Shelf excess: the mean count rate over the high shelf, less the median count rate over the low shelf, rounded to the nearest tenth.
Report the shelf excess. 1.1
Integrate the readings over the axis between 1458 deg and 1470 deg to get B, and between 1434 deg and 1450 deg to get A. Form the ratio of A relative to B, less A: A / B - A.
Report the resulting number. -145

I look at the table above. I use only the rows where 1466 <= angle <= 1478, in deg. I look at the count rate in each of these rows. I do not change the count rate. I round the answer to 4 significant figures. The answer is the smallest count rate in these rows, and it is 8.759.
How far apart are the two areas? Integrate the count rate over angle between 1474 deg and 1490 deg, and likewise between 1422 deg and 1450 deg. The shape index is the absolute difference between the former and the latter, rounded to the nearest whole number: 101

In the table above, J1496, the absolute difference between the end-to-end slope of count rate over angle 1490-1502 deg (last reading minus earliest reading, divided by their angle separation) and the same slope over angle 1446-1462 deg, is 0.07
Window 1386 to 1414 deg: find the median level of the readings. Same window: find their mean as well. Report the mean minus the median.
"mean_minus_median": -0.06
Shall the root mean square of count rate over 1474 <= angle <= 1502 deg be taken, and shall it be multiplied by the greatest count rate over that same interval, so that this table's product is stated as 89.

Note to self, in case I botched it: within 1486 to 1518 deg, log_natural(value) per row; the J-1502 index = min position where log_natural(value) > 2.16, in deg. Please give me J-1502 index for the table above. 1488.0 deg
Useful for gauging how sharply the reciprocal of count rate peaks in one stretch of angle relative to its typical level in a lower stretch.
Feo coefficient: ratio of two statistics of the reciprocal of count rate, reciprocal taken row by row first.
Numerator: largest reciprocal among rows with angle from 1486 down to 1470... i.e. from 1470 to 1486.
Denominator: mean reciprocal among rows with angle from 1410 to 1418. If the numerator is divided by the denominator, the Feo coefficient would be 0.77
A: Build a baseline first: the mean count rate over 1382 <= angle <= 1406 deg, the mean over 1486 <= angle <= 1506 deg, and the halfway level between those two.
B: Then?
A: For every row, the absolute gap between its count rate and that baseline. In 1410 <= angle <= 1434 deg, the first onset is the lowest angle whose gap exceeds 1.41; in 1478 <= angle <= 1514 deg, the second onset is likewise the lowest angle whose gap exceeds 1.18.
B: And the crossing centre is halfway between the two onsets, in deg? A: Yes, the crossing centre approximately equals 1446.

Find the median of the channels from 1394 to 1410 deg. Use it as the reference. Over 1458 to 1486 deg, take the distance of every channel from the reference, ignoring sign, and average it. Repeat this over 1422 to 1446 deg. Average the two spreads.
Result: 4.5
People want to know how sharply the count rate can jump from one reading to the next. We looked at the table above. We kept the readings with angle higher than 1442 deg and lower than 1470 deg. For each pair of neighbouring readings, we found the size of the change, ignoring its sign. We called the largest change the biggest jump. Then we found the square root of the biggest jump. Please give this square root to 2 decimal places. 0.70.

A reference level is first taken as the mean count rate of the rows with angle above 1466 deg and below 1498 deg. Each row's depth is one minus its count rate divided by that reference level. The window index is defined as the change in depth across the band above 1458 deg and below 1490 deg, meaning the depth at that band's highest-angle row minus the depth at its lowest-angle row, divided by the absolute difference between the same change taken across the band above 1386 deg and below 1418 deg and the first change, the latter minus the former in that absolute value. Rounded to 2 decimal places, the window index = -0.28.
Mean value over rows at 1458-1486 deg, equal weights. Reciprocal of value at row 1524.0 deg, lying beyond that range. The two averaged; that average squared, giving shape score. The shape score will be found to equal 20.9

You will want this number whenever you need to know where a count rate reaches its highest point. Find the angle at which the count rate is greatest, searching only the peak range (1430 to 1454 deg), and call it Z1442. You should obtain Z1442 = 1440.0 deg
